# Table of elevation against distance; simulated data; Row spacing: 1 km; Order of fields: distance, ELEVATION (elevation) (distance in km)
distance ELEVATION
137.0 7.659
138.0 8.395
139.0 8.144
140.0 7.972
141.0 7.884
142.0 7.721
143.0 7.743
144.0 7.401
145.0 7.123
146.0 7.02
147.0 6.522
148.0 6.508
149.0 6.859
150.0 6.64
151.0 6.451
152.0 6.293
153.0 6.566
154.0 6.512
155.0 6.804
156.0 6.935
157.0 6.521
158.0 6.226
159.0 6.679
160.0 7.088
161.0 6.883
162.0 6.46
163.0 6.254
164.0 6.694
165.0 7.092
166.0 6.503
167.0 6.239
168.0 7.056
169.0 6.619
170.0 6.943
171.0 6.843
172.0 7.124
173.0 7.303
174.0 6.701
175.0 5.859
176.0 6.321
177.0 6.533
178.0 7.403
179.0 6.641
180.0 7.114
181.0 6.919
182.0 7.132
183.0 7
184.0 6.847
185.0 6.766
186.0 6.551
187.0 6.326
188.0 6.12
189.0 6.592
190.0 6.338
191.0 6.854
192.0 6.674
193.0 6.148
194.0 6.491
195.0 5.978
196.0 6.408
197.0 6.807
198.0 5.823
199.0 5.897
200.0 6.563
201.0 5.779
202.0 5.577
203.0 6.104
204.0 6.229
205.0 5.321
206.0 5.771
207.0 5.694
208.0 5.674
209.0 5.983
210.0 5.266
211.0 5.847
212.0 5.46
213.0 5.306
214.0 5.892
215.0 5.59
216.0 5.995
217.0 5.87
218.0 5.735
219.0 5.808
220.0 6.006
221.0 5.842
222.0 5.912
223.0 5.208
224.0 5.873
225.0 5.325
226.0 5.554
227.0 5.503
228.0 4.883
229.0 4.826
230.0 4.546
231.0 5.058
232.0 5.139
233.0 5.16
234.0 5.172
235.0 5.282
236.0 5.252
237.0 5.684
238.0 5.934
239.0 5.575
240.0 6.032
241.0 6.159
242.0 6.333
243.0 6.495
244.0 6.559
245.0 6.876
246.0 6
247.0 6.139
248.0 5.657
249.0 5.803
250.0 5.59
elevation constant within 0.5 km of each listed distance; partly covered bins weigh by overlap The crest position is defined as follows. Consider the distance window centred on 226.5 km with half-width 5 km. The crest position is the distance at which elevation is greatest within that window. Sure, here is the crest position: 222.0 km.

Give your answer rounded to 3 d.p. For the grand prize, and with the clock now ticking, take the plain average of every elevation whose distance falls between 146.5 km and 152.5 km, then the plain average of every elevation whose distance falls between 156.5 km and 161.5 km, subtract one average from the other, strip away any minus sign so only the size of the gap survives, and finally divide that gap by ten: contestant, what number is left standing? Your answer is 0.013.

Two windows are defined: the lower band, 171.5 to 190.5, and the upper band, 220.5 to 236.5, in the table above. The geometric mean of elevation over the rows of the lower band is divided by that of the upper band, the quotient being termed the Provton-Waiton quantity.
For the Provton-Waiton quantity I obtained 1.27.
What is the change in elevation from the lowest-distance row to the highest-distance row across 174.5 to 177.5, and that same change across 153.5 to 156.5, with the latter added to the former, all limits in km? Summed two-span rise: 1.1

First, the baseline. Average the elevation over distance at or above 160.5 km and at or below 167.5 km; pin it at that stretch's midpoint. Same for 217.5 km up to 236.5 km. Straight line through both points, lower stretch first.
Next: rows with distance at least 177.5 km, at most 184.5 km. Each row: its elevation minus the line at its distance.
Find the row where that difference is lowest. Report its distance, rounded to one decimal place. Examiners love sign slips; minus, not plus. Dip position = 179.0 km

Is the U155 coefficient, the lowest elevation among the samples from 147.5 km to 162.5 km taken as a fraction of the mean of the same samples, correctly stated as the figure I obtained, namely 0.94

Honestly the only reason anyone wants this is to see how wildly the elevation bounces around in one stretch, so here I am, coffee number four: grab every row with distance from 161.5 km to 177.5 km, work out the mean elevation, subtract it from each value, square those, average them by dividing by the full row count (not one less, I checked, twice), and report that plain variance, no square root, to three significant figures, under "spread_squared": 0.142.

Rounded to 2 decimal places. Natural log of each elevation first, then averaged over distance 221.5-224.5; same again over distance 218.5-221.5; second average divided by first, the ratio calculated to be 1.02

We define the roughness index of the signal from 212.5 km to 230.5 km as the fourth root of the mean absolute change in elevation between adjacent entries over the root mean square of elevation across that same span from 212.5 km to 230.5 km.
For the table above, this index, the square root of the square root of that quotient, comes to 0.485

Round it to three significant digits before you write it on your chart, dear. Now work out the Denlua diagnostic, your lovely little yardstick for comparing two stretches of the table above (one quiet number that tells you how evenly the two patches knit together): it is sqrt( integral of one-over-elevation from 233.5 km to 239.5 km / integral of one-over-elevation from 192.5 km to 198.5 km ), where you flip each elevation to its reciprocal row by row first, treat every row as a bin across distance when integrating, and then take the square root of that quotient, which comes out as 1.07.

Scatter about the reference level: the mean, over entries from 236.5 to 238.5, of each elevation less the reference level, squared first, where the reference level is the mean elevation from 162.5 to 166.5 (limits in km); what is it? 0.7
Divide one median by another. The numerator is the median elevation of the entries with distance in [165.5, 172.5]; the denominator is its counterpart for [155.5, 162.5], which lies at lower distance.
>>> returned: 1.02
